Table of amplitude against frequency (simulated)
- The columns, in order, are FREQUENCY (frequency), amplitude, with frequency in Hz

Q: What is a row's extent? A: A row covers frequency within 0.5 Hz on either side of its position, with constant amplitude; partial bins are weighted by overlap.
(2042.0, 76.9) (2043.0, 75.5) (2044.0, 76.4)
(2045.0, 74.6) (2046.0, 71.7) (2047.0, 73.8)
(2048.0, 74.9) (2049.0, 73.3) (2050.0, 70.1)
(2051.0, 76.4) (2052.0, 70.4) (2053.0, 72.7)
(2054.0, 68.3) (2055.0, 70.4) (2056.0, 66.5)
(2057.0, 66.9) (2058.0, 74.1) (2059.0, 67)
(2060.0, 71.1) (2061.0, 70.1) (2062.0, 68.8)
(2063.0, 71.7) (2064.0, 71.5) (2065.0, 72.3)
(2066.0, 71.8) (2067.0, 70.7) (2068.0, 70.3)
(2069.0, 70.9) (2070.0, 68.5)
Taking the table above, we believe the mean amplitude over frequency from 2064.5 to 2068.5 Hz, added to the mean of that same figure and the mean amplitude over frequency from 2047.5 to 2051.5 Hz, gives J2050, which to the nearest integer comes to 144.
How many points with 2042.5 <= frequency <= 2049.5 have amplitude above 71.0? 7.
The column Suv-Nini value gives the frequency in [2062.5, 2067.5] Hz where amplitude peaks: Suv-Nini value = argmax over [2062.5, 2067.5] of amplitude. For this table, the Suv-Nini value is 2065.0 Hz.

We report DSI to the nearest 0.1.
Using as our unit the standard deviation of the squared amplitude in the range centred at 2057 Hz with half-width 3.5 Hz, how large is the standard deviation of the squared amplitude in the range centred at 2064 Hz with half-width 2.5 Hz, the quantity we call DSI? 0.5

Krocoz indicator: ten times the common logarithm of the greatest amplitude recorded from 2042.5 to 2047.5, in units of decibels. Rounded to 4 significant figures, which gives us 18.83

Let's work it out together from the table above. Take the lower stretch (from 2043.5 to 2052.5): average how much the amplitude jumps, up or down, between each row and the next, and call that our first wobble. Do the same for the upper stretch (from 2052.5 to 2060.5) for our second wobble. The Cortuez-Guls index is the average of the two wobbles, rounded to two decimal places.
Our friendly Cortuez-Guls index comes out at 3.65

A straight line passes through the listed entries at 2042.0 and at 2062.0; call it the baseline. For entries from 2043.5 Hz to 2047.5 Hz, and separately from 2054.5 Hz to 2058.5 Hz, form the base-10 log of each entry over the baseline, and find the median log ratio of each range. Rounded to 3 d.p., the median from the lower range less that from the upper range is 0.010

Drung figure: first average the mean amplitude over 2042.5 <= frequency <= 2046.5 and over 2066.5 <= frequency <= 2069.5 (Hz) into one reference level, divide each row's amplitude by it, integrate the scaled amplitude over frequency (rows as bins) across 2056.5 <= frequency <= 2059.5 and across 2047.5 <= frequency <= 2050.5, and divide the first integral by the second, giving 0.95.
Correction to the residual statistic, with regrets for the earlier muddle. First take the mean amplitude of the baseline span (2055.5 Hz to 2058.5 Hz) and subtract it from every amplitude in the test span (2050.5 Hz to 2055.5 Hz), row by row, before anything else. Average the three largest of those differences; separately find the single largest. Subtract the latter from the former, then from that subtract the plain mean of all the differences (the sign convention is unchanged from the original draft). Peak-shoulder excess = -6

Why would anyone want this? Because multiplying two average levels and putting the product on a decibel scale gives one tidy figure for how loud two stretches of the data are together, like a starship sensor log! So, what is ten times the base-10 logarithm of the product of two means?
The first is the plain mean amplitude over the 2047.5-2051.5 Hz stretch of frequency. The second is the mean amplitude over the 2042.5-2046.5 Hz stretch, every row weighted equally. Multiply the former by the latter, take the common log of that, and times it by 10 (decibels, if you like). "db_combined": 37.4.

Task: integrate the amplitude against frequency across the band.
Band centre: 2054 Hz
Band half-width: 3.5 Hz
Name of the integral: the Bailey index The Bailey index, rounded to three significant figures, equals 492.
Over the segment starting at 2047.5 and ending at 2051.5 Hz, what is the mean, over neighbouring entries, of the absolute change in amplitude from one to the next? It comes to 4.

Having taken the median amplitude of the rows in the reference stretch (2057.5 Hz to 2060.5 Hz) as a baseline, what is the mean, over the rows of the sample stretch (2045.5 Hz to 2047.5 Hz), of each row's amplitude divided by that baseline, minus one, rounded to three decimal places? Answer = 0.023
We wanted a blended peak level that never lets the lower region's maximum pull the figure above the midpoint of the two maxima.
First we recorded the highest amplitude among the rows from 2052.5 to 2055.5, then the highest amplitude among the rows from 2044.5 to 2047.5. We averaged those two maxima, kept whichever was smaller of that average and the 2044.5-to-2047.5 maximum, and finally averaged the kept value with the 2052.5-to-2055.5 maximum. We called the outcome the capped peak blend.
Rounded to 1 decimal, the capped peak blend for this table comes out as 73.2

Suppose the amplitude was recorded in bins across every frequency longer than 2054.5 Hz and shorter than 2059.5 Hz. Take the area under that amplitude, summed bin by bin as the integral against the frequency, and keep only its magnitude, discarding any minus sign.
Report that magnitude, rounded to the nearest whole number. 345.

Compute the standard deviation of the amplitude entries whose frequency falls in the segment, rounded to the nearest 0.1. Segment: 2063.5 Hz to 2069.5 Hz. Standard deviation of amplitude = 0.7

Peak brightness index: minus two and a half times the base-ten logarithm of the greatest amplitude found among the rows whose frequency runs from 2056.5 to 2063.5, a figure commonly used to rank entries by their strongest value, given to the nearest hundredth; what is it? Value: -4.67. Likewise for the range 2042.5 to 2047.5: -4.71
